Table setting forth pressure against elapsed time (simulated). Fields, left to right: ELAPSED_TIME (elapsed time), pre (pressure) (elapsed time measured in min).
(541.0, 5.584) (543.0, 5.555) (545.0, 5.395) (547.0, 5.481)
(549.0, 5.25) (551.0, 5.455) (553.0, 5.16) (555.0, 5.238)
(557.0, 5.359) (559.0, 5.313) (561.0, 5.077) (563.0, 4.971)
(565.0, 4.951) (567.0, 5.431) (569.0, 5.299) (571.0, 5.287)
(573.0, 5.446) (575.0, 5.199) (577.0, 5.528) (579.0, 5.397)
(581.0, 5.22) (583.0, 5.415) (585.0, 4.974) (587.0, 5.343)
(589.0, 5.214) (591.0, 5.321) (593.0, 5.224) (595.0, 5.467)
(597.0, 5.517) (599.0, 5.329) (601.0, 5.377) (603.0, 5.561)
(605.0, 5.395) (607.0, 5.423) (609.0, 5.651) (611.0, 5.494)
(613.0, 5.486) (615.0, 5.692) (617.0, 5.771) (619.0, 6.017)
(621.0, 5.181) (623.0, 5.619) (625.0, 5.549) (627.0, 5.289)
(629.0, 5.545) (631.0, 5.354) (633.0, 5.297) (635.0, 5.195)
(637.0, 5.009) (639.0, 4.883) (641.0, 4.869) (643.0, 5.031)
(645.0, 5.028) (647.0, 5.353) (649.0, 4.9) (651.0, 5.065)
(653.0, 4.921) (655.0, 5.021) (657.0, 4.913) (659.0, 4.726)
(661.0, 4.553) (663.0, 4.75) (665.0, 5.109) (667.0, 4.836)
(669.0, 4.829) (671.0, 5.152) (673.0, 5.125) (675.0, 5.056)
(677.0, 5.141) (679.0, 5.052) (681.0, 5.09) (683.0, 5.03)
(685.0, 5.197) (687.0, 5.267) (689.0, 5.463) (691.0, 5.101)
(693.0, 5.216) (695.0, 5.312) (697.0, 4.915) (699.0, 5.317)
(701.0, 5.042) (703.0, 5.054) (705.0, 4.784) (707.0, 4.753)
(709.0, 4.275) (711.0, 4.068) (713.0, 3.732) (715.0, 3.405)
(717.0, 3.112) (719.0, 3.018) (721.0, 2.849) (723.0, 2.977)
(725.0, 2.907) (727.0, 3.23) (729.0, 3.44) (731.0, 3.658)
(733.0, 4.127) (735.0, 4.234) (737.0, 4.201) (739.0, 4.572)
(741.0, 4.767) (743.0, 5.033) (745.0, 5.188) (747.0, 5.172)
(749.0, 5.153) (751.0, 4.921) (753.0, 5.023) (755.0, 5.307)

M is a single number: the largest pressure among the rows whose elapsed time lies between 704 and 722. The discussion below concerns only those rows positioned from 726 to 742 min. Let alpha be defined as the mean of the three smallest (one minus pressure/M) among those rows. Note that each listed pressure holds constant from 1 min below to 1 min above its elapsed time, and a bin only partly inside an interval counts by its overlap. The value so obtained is 0.05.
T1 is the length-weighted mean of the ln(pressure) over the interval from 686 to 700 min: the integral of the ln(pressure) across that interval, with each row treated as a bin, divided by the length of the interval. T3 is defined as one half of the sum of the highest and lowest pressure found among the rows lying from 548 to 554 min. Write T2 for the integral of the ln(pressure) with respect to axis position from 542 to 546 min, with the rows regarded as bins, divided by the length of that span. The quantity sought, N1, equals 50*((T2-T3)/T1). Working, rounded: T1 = 1.65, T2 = 1.70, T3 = 5.3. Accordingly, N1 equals -109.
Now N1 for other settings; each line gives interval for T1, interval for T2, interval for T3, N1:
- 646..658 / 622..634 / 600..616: -119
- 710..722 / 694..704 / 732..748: -125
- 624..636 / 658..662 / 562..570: -109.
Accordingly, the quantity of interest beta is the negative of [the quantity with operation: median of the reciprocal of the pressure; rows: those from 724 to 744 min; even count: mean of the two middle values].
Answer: -0.240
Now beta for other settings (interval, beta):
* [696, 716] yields -0.210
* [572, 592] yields -0.188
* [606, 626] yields -0.179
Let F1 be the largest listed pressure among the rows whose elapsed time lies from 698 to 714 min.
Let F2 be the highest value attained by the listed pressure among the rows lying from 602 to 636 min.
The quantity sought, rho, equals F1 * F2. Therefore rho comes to 32.0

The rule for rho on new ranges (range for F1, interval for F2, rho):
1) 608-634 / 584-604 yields 33.5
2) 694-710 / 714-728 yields 18.1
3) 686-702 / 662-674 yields 28.1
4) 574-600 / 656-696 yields 30.2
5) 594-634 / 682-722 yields 32.9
